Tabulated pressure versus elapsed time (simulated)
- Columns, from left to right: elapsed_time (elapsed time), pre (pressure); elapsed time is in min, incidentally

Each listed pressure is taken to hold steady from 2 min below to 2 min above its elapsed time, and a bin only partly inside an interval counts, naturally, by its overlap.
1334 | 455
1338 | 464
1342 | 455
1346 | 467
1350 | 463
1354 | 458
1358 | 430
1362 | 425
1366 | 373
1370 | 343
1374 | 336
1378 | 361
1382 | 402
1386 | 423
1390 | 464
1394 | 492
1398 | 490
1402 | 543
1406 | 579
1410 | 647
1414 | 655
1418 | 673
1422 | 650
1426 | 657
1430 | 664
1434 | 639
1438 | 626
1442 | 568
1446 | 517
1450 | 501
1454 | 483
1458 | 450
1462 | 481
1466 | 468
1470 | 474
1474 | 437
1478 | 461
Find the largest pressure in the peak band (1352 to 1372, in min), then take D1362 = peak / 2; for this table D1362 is 229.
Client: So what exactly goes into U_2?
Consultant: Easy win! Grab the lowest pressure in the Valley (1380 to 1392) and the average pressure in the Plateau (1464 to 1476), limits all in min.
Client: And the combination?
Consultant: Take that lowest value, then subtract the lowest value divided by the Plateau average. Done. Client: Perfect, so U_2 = 401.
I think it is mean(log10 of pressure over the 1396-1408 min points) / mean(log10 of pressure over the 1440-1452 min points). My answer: 1.00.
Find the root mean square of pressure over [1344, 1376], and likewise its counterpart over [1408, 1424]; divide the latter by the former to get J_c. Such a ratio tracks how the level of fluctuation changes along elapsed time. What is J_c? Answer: 1.58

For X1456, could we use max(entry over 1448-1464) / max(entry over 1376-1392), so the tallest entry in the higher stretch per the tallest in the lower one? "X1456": 1.1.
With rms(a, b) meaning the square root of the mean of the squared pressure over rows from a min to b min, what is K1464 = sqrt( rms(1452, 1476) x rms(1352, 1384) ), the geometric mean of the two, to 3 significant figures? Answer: 428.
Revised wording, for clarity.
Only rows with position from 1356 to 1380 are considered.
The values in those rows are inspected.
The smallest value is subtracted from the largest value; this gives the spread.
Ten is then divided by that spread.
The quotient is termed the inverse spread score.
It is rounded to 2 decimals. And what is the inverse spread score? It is 0.11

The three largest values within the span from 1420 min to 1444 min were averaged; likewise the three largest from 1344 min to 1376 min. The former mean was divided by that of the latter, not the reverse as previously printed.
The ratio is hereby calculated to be 1.42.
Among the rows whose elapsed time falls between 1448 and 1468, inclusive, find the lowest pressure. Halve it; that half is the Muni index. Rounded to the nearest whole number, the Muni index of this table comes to 225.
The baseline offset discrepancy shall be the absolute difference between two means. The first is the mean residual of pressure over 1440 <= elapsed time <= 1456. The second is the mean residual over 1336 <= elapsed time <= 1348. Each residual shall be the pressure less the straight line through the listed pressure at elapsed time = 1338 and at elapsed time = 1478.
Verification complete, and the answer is 58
